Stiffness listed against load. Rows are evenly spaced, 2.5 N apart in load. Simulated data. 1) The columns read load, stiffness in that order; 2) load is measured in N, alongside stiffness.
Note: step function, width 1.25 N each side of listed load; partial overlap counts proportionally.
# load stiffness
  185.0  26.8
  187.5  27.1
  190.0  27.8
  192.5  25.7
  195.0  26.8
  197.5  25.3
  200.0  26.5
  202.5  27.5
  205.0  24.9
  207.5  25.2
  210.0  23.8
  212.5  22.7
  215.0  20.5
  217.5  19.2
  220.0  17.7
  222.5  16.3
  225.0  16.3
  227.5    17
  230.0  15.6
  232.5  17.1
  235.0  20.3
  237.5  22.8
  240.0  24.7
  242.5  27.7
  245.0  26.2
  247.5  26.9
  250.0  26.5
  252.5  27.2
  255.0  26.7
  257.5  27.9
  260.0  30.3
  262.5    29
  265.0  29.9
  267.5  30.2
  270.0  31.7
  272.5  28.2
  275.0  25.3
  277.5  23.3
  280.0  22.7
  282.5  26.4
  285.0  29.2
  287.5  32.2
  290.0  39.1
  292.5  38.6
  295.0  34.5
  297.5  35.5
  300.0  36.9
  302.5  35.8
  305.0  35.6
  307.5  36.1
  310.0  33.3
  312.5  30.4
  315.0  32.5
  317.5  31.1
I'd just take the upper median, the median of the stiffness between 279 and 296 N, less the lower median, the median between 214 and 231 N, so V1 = 15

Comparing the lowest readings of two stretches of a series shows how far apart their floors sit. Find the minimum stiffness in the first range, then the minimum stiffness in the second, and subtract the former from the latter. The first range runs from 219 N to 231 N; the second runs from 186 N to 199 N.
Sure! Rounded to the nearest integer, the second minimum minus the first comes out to 10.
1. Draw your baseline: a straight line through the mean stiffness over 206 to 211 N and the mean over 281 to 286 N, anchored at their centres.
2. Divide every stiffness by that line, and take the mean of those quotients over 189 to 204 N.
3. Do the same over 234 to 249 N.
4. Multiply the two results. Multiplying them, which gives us 1.06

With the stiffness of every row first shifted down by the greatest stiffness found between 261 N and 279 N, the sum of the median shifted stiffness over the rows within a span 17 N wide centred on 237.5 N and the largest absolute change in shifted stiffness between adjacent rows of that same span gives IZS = -6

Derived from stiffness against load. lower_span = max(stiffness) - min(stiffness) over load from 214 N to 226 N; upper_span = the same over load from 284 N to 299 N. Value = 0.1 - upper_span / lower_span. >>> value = -2.3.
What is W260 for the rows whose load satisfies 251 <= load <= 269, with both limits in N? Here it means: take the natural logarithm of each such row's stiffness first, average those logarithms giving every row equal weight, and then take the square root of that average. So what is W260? 1.832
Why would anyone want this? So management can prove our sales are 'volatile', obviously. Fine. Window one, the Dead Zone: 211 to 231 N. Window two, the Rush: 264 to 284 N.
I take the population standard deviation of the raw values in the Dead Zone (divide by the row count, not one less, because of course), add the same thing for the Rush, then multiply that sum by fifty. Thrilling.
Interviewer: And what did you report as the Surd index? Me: 270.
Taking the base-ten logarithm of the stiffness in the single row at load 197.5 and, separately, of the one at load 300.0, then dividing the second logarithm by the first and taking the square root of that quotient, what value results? 1.06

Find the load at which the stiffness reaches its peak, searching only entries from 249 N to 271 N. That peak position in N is 270.0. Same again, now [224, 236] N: 235.0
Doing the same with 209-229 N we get 210.0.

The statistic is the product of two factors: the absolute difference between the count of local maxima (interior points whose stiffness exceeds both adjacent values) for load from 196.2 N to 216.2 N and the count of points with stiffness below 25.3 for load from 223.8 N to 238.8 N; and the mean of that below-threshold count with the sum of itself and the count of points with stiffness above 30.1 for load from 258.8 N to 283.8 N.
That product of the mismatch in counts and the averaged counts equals 30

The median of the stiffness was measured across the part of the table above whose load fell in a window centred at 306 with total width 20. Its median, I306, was 36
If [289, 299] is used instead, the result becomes 37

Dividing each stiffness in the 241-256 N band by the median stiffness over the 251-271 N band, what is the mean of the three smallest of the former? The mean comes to 0.90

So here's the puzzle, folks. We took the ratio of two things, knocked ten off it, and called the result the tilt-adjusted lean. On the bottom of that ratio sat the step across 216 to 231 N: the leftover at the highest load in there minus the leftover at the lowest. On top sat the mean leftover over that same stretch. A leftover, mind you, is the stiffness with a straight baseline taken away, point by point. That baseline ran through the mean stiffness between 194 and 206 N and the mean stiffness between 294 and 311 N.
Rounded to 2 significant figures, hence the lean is -7.6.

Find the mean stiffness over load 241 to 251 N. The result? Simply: 27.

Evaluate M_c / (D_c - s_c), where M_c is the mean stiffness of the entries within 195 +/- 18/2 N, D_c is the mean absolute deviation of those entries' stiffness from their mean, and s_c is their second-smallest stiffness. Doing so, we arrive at -1.07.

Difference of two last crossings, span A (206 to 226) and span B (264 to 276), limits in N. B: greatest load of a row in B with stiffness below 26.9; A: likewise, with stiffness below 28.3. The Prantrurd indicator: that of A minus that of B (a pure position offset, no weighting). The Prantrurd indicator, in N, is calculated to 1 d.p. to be -50.0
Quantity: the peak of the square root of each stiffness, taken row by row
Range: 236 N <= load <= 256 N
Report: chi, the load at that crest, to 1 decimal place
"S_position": 242.5 N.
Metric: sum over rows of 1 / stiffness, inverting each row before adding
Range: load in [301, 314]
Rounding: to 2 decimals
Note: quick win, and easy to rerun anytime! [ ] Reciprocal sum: 0.15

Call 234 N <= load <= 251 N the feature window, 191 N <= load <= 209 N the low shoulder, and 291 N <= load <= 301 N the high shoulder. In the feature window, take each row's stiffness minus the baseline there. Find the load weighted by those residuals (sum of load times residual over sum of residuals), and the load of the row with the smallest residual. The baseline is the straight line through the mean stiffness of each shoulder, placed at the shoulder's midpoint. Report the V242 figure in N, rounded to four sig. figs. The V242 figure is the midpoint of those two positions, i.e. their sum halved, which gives 238.1 N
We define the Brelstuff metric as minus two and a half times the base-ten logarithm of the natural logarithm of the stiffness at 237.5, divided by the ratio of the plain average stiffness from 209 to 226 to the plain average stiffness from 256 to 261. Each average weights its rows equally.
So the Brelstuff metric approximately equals -1.67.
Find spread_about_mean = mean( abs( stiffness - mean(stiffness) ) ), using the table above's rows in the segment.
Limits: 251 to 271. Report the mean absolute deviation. 1.4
